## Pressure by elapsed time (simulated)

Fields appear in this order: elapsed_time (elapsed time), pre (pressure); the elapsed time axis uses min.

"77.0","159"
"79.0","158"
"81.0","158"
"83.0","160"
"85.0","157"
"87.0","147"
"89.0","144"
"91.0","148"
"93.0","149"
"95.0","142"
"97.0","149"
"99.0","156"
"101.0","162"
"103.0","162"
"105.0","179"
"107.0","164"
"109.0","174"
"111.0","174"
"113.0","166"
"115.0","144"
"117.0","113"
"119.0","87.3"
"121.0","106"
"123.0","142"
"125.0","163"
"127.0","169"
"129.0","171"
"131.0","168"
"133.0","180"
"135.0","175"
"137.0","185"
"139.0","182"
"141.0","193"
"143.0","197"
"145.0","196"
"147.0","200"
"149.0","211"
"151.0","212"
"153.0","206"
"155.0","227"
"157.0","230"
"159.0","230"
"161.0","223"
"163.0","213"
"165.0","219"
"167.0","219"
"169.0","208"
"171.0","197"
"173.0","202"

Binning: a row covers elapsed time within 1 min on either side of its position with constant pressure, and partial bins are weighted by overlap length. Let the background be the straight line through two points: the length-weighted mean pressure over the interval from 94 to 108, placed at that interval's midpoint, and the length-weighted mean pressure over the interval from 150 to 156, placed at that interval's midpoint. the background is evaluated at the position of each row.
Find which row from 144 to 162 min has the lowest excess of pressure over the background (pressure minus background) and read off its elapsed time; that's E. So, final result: 145.0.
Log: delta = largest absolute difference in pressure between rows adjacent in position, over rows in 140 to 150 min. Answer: 11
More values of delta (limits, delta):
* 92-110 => 17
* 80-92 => 10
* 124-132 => 6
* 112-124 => 36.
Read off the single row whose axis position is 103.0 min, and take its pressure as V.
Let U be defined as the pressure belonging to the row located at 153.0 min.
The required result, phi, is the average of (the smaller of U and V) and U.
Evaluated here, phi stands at 184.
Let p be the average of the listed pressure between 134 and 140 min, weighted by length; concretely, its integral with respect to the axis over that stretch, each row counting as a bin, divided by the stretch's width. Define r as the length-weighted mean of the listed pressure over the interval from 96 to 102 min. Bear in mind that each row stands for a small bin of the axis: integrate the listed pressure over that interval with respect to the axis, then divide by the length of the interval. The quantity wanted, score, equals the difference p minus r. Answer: 25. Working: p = 181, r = 156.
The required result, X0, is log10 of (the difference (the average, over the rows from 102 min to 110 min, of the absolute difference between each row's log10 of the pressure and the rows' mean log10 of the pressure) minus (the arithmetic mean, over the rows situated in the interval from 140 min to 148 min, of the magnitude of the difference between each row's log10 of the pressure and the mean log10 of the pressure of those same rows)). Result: -1.9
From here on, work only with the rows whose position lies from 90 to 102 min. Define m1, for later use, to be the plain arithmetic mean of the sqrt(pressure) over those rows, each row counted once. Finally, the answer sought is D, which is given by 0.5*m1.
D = 6.1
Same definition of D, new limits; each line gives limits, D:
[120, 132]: 6.2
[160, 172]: 7.3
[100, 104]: 6.4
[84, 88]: 6.2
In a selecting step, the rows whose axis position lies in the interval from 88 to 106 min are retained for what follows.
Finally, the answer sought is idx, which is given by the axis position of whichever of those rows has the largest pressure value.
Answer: 105.0 min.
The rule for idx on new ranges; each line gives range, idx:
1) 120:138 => 137.0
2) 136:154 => 151.0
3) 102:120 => 105.0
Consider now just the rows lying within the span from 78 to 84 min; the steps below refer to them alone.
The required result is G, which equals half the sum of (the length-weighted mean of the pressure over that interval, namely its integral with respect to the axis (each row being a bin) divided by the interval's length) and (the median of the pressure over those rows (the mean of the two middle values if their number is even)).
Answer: 158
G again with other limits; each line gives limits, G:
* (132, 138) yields 180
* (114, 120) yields 114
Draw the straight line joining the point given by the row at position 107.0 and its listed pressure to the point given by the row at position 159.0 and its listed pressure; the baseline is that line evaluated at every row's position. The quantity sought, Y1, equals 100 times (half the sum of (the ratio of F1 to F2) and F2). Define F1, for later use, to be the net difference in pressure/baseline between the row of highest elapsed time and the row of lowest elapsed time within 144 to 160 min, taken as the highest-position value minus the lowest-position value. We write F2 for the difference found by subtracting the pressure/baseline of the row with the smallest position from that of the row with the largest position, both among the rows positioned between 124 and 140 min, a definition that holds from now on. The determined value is 224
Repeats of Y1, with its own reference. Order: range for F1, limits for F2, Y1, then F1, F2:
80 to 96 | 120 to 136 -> -28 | -0.25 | 0.29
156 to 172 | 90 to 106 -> -128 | -0.21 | 0.08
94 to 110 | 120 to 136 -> 30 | 0.09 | 0.29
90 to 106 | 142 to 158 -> 58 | 0.08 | 0.07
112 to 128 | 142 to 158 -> -49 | -0.07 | 0.07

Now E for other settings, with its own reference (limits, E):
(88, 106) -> 95.0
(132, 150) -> 135.0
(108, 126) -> 119.0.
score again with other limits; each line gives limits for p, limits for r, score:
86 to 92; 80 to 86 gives -12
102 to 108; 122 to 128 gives 10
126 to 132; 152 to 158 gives -52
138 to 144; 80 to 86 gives 32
